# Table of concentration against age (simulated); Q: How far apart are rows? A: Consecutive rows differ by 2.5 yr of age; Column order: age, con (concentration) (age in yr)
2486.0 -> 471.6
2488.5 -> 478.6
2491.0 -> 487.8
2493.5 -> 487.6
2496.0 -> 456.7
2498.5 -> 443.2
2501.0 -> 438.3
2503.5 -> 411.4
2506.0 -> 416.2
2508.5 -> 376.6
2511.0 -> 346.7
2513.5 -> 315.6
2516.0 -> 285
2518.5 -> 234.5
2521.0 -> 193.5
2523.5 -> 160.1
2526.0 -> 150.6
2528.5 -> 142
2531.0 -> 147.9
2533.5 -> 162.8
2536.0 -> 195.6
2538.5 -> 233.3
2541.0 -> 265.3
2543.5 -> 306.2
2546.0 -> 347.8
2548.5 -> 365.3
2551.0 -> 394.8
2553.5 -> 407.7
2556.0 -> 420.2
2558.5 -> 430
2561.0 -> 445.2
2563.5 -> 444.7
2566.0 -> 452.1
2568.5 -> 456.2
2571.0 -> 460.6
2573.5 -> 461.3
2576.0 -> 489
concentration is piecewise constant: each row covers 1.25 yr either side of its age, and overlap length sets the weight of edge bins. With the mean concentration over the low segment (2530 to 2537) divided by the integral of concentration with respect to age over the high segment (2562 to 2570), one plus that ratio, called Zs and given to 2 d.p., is 1.05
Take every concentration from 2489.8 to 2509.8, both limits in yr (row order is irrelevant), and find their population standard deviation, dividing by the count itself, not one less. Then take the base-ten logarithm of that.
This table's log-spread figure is 1.55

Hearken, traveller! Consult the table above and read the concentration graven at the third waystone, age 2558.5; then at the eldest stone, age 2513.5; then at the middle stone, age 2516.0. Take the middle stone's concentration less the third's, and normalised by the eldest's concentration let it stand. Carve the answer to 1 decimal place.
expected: -0.5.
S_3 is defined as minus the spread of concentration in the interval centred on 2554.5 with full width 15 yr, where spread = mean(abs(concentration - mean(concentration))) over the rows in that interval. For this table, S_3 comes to -21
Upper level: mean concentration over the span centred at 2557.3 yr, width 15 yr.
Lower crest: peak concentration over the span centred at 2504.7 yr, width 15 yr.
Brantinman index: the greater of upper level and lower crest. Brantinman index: 443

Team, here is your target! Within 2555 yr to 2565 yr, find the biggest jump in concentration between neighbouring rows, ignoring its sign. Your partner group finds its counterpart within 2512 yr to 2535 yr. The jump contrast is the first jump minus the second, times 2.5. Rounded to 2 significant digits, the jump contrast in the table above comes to -88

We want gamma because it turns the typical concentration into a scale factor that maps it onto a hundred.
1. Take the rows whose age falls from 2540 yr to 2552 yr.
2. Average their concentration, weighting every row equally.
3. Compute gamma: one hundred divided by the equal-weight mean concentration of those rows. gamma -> 0.30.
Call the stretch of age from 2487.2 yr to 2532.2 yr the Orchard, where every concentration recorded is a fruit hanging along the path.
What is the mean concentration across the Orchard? 332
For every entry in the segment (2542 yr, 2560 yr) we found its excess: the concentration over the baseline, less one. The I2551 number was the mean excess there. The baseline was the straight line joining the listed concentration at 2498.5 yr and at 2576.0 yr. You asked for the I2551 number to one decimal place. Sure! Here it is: -0.2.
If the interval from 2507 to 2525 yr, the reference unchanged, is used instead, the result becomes -0.4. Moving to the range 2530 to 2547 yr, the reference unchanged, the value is -0.5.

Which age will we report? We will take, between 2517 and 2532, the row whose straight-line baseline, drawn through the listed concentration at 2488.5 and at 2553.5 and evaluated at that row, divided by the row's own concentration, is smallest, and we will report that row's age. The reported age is 2518.5 yr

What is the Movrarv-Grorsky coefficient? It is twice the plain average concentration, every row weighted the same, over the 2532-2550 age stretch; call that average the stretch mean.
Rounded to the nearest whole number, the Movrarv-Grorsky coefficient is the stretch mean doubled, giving 536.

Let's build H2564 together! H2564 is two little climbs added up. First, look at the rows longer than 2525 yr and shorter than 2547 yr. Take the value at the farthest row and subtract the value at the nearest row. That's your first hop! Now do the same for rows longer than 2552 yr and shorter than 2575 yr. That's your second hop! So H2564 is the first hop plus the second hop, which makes 251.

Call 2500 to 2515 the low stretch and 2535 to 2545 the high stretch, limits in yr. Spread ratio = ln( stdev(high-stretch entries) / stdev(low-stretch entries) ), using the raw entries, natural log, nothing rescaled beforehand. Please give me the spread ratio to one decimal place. 0.0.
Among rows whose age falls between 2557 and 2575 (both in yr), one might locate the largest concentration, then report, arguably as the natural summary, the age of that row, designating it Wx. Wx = 2573.5 yr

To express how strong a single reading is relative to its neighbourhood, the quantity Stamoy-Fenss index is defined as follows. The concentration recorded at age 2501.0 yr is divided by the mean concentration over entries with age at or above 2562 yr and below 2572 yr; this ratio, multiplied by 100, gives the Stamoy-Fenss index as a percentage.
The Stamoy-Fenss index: 97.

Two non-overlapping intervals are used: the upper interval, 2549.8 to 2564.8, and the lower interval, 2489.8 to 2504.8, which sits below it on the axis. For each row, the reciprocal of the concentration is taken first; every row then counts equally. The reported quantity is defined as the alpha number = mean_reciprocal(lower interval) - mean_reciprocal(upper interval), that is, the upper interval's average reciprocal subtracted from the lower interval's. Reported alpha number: 0.000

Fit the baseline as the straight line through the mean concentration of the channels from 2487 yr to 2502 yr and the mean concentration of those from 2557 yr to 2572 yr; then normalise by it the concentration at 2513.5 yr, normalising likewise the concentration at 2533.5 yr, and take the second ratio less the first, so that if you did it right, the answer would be -0.3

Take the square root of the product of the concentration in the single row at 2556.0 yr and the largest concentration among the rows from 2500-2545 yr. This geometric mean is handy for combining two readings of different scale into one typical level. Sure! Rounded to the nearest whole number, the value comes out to 429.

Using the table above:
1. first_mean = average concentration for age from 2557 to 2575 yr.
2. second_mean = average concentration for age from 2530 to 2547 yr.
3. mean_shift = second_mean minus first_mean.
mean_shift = -213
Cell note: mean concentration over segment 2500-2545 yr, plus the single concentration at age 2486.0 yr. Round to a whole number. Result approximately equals 737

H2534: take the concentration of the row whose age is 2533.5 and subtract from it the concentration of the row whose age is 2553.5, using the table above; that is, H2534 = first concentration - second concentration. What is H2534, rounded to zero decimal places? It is -245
